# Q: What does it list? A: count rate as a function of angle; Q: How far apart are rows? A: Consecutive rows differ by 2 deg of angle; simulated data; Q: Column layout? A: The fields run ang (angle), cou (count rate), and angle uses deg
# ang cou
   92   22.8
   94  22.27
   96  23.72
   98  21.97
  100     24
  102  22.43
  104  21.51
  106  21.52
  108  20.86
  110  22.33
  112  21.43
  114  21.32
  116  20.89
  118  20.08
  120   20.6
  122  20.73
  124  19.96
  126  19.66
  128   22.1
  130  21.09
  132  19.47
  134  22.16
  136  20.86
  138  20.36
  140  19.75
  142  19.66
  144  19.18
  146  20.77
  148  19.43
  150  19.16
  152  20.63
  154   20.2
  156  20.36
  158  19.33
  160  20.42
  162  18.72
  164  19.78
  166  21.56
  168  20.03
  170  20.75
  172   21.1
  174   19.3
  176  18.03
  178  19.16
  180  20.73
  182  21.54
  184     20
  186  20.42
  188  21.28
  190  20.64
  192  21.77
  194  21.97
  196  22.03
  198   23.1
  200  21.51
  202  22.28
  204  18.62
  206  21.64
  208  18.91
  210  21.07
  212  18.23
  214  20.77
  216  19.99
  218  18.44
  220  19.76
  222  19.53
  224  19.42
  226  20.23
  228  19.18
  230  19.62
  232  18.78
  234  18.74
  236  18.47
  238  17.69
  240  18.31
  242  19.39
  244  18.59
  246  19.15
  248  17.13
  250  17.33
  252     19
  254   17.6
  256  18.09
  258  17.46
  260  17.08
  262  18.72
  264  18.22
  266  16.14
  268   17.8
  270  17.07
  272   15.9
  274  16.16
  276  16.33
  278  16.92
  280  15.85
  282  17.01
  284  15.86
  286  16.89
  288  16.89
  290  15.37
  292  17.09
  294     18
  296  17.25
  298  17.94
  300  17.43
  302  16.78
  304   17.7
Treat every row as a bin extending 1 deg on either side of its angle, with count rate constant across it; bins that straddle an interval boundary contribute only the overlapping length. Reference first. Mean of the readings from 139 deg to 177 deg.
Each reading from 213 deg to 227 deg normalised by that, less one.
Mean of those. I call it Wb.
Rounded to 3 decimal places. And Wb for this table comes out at -0.008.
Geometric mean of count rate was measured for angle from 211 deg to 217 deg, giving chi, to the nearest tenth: 19.6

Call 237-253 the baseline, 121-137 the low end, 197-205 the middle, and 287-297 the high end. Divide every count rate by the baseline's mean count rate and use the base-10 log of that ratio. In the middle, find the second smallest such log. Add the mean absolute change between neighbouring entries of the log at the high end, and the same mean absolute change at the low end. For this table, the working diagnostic 0.13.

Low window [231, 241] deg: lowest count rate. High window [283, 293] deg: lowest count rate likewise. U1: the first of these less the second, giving 2.3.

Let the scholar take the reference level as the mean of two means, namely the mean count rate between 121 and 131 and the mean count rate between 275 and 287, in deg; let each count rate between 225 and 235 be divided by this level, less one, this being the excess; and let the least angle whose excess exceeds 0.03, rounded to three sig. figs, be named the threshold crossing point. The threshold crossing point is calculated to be 226 deg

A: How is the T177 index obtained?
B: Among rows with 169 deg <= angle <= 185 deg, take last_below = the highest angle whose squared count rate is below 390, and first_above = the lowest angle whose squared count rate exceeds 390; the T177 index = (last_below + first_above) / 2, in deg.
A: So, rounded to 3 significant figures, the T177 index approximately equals 174 deg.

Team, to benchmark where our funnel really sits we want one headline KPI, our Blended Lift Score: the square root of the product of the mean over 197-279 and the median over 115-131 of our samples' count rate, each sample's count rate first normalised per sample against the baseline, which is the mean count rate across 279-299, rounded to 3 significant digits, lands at 1.17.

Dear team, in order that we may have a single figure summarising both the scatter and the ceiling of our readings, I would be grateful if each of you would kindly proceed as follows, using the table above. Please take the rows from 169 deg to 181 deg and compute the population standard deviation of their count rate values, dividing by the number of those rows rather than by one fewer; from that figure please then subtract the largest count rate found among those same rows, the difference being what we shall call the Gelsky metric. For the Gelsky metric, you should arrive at -20.0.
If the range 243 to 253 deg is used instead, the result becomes -18.3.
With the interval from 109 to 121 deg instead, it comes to -21.6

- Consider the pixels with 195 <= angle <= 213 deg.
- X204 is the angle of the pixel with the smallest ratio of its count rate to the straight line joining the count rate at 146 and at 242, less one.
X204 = 212 deg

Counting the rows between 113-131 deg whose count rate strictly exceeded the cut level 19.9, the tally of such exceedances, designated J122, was 8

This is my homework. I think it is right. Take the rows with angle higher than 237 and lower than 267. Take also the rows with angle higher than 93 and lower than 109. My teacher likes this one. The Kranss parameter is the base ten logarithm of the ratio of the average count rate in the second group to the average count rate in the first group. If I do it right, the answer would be 0.09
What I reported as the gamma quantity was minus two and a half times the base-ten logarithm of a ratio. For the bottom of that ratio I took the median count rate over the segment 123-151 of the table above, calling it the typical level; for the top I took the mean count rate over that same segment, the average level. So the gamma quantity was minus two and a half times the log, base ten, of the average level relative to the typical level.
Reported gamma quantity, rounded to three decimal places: -0.022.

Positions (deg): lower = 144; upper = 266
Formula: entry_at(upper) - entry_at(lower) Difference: -3.0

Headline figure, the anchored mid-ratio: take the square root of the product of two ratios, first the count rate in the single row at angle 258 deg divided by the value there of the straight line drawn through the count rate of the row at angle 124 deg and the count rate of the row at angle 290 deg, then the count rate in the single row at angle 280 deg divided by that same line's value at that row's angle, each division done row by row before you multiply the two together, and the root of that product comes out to 1.043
